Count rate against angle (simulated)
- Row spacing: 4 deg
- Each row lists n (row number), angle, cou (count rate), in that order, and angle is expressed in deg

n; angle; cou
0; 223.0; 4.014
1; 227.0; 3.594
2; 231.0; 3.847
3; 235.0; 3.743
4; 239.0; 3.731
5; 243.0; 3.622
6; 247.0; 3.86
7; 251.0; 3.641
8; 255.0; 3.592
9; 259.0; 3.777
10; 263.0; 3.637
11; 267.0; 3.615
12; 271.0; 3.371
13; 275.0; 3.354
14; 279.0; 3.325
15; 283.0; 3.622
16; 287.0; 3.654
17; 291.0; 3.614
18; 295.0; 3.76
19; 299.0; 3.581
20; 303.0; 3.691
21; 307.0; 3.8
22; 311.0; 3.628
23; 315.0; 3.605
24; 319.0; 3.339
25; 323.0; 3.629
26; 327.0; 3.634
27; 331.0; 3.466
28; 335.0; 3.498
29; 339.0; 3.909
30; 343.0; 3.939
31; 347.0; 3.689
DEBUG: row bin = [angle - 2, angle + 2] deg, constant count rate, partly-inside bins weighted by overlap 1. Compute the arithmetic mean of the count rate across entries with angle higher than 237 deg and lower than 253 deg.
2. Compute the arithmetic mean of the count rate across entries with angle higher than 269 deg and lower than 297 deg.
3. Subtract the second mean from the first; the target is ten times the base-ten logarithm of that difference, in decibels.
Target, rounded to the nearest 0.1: -7.3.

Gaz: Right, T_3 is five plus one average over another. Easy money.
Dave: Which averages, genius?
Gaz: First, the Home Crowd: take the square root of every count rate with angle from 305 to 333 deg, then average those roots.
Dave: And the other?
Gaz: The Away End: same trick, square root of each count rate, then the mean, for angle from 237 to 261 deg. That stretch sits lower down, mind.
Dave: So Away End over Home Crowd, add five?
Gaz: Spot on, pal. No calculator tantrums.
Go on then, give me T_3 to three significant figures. 6.02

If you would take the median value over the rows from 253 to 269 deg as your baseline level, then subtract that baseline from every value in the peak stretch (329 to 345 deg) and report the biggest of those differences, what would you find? 0.31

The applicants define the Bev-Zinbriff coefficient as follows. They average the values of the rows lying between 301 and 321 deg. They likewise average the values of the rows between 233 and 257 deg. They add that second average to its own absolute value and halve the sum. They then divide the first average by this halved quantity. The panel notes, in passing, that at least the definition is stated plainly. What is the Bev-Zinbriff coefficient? 0.98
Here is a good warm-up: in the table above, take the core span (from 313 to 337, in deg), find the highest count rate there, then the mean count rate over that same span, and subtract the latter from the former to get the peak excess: 0.11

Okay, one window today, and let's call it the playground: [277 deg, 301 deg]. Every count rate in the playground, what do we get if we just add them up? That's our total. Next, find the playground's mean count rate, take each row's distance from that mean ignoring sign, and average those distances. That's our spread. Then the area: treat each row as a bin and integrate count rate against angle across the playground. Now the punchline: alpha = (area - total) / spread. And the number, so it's 695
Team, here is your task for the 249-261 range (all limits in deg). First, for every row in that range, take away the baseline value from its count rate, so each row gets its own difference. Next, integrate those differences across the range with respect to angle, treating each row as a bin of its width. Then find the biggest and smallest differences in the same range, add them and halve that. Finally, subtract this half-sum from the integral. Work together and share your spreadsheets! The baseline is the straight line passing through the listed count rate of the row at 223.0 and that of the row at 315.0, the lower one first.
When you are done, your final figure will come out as -2.2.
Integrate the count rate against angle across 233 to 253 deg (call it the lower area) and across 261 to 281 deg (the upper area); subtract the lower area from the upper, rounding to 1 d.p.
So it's -5.2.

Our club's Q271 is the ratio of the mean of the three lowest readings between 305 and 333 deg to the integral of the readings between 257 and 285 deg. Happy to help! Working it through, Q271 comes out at 0.0351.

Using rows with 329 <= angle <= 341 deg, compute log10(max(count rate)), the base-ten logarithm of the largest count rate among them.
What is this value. 0.592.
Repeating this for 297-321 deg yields 0.580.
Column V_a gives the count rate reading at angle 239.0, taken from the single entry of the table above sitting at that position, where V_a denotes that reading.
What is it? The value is 3.731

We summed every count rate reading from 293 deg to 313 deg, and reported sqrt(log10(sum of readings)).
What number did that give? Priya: 1.13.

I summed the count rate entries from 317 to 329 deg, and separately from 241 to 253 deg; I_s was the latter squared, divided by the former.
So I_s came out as 11.7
